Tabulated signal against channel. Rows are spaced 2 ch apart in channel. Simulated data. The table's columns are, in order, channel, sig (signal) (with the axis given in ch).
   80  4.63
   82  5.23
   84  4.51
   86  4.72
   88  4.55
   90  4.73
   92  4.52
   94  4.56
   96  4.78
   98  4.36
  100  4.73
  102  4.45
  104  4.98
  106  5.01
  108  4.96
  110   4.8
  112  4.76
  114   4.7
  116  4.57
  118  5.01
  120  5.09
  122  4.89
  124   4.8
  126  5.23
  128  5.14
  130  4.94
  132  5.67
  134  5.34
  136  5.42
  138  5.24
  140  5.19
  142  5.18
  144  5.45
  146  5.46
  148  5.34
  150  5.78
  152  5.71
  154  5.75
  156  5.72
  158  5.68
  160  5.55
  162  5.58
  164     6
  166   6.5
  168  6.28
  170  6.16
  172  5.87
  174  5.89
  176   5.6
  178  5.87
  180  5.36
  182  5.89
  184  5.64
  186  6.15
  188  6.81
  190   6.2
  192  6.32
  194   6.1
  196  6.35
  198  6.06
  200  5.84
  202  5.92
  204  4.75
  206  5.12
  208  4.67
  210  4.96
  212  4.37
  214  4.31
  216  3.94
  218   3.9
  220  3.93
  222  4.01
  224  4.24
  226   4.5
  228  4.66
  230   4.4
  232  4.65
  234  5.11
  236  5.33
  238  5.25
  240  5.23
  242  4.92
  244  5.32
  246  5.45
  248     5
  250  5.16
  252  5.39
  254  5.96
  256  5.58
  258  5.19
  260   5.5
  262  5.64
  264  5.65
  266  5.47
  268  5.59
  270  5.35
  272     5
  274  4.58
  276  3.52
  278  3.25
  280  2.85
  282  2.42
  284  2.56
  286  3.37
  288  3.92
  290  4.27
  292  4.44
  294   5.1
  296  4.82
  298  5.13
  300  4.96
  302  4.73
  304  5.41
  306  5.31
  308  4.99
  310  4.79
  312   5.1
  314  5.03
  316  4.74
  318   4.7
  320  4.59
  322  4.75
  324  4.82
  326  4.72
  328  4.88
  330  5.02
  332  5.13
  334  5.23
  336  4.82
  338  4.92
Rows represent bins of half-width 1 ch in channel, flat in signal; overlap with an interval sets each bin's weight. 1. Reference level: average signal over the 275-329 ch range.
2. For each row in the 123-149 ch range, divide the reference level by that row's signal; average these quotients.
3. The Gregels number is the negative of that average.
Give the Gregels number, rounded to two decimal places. -0.84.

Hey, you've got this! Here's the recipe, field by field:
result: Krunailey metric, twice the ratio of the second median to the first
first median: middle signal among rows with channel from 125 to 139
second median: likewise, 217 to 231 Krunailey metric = 1.62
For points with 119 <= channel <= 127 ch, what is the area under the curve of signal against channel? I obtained 40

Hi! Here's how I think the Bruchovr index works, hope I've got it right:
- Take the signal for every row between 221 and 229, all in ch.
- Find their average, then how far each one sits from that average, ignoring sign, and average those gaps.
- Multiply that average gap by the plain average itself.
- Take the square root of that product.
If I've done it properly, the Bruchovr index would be 1.00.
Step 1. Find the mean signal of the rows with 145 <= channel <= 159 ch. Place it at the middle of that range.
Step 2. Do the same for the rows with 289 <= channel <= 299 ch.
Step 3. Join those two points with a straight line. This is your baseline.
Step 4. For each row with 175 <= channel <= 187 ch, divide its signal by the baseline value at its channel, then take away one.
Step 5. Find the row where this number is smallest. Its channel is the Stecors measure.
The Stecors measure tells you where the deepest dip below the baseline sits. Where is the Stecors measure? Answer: 180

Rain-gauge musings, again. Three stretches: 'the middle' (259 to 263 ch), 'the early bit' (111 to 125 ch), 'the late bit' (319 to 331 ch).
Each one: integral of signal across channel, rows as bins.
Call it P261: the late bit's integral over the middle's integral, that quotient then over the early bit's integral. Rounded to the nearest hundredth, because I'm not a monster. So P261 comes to 0.04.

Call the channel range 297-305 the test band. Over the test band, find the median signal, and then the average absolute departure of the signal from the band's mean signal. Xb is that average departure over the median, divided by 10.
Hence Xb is 0.0042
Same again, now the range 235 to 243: 0.0025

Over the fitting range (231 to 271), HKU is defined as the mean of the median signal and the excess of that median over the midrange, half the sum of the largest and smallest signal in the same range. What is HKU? 2.69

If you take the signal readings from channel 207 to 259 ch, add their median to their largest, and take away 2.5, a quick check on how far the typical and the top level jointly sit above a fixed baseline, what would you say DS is 8.4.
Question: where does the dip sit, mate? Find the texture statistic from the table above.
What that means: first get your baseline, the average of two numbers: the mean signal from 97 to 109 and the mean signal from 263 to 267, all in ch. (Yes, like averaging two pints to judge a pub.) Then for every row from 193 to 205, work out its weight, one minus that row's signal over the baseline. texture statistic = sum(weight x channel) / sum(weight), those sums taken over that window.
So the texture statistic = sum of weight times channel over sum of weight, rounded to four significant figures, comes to 197.0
